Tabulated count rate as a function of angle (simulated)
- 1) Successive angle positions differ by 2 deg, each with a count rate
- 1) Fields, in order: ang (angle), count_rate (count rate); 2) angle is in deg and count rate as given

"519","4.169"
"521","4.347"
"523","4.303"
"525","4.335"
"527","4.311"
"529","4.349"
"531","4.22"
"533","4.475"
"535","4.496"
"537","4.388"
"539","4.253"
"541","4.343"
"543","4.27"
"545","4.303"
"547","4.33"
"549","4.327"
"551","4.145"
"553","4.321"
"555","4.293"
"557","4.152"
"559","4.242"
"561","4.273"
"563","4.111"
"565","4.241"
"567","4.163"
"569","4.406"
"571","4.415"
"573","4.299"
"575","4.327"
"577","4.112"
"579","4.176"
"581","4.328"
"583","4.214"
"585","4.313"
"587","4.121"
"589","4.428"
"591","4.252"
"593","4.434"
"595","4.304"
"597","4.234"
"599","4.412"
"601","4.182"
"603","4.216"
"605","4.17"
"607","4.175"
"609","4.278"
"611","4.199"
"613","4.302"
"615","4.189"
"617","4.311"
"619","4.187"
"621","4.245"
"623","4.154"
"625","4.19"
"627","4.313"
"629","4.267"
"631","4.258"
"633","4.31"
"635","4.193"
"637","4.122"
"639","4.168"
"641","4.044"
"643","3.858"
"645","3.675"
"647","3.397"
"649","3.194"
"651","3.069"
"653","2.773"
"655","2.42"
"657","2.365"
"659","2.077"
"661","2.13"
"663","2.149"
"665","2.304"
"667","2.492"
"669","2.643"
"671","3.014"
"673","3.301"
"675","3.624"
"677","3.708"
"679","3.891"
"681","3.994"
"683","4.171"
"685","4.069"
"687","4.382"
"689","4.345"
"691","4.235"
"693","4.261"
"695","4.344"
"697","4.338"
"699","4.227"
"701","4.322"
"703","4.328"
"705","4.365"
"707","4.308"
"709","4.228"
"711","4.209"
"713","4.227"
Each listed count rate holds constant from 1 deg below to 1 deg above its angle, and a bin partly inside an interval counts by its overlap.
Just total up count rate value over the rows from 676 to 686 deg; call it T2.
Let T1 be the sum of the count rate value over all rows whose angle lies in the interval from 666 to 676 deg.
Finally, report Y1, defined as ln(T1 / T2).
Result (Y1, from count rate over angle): -0.3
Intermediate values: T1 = 15.1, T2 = 20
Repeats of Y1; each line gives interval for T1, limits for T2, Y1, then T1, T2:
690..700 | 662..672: 0.5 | 21.4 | 13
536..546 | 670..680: 0.2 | 21.6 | 18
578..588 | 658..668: 0.6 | 21.2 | 11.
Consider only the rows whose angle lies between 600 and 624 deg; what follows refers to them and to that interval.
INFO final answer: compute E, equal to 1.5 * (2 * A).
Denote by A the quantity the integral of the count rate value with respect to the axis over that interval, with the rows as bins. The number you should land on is 304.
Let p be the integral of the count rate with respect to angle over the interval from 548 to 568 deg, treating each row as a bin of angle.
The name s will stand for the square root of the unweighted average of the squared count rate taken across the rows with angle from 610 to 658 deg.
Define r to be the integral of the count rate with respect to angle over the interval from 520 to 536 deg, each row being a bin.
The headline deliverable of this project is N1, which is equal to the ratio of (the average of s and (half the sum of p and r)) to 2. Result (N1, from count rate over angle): 20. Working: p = 85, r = 70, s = 3.89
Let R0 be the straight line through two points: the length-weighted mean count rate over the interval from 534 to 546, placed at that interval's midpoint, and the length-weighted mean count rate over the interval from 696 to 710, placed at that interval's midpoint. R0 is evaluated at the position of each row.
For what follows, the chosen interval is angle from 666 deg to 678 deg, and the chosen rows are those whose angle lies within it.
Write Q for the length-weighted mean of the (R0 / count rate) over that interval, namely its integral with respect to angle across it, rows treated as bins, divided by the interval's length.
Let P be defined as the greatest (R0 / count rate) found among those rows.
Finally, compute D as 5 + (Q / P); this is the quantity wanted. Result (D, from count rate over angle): 5.81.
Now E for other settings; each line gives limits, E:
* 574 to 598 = 307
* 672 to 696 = 290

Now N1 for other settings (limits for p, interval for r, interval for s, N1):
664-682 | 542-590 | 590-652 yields 34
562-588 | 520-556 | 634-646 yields 34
